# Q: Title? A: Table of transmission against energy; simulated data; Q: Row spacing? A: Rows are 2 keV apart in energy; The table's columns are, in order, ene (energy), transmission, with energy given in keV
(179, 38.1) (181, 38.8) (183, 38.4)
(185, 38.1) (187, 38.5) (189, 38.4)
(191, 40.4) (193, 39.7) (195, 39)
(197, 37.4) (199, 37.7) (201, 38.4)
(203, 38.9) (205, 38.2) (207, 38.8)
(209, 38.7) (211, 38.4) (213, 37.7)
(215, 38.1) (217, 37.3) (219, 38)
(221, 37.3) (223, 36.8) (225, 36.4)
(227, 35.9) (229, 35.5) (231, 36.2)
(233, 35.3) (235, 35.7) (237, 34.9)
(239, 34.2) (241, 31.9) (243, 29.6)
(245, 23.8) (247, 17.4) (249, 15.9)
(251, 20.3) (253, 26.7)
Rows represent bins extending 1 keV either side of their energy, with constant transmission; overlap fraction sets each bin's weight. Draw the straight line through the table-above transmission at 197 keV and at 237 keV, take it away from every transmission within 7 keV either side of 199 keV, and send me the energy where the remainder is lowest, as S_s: 197 keV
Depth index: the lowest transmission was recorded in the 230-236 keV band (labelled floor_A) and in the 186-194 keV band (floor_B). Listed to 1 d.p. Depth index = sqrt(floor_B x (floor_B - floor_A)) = 10.9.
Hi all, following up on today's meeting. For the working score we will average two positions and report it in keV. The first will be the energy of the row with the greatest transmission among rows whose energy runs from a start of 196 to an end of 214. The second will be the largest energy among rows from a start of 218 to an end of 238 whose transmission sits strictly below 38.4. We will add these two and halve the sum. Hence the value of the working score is 220 keV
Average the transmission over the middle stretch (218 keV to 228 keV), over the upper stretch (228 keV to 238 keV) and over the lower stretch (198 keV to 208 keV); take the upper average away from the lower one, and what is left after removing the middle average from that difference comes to -34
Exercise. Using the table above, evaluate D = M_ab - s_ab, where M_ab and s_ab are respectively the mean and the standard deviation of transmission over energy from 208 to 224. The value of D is 37.2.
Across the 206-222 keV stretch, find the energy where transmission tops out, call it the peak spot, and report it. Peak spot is 207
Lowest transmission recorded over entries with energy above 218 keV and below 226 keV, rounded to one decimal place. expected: 36.4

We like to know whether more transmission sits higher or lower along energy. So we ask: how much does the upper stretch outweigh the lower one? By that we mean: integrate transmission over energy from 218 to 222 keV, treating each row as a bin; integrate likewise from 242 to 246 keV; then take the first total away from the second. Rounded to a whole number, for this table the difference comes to -44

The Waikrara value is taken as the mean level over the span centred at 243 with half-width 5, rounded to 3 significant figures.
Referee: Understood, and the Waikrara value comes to 27.4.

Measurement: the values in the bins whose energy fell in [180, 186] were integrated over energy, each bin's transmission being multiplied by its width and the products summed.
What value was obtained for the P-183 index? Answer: 231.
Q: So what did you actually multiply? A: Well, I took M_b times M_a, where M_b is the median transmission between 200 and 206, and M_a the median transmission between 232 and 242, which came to 1340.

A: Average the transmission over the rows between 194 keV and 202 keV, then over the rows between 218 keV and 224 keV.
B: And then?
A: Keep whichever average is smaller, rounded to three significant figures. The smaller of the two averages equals 37.4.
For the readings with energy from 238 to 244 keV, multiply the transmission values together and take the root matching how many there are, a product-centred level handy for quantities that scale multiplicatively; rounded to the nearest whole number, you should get 32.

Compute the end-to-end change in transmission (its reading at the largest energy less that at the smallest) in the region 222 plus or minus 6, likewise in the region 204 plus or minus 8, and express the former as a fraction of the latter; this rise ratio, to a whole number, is -1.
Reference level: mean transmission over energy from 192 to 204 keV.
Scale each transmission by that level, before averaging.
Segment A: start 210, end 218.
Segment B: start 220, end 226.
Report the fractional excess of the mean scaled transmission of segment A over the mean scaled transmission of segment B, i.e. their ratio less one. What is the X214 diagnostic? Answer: 0.028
